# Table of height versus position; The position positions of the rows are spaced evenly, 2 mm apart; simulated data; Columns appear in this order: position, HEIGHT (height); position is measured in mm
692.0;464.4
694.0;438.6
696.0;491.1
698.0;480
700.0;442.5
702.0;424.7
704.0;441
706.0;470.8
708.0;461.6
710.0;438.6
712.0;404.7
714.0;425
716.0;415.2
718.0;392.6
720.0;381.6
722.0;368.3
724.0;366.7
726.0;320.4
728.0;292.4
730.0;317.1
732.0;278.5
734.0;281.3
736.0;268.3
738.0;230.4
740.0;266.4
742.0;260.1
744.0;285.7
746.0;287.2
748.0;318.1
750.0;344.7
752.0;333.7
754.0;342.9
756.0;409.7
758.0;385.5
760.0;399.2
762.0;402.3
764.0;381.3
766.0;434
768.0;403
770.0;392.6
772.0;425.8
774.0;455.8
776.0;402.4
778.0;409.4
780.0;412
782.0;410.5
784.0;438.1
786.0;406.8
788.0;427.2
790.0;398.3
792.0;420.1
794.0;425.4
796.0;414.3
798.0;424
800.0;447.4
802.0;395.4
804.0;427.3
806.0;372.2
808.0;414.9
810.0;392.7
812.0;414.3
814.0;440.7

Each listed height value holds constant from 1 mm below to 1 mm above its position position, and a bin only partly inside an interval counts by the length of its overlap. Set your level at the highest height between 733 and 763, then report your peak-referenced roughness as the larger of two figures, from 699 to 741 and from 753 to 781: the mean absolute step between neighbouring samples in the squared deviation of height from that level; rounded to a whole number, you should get 3202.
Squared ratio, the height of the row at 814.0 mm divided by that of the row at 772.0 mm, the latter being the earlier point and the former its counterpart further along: 1.1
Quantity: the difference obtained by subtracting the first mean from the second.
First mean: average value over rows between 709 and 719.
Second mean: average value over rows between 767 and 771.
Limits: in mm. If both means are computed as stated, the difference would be -17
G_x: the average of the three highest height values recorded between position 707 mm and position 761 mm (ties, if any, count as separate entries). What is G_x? 442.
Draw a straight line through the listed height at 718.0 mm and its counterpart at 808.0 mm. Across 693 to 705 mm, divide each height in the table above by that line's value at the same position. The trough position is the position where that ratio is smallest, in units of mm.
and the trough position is 702.0 mm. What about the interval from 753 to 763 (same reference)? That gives 754.0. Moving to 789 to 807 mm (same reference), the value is 806.0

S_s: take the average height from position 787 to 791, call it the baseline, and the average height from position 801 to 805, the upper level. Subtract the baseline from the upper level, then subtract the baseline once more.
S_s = -414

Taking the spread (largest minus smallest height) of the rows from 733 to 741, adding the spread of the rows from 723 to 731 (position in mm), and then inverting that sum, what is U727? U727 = 0.0080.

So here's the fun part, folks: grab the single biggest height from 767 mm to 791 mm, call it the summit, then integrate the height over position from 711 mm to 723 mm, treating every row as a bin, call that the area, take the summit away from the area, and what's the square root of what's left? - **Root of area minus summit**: 66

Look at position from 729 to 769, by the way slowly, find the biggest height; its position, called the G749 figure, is 766.0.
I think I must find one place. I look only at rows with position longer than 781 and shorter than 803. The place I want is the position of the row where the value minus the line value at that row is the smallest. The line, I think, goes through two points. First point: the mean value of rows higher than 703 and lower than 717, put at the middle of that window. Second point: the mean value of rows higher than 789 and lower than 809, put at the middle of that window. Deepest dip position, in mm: 790.0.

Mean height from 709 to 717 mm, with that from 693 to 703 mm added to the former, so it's 876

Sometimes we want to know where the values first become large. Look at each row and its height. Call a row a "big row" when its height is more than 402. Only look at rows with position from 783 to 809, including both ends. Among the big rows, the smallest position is 784.0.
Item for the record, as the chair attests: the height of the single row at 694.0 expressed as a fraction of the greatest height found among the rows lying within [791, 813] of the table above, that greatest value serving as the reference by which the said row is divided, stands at 0.98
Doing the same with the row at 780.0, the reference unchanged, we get 0.92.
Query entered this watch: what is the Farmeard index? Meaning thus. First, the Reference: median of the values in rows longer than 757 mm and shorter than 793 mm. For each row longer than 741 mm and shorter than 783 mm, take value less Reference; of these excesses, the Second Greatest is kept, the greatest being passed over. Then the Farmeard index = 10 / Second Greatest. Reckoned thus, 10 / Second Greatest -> 0.4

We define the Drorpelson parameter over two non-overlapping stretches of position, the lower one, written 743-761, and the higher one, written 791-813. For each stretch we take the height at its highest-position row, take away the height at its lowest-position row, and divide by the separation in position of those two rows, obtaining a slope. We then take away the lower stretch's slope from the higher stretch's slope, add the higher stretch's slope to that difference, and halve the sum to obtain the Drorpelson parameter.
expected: -4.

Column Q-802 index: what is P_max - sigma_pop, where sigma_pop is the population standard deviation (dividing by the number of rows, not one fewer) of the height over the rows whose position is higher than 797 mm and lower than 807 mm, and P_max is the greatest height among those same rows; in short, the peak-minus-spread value 421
